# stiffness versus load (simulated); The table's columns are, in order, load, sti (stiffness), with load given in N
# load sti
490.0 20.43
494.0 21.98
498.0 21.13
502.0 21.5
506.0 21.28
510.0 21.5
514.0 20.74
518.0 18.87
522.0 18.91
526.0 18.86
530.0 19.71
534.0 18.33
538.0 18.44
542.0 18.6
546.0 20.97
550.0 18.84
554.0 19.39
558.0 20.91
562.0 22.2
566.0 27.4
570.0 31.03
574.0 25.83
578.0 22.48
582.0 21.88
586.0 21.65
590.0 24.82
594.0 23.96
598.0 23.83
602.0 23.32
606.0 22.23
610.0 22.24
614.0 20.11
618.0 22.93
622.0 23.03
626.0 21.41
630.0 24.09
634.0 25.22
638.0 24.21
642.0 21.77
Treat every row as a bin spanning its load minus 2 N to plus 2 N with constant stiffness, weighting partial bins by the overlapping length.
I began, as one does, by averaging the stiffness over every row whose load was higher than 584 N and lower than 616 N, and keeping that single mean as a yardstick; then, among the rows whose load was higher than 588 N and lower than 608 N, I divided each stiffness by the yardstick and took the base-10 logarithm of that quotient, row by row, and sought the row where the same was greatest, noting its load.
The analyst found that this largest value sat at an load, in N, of 590.0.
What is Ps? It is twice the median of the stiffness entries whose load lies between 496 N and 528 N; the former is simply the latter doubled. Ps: 41.9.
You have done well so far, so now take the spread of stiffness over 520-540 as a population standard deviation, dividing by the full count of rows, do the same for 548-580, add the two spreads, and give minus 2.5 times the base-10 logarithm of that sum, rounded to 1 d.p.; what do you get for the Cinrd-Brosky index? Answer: -1.6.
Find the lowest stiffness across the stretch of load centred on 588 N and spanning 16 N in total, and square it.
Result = 469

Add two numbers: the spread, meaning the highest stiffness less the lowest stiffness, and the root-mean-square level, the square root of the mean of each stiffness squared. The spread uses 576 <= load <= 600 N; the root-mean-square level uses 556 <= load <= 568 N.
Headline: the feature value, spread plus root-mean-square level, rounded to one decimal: 26.8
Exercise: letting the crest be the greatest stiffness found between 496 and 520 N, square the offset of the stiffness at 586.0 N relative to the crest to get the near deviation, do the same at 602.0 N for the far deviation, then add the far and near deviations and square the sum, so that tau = 11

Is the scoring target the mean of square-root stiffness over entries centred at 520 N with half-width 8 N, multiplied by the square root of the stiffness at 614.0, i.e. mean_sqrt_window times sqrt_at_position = 19.7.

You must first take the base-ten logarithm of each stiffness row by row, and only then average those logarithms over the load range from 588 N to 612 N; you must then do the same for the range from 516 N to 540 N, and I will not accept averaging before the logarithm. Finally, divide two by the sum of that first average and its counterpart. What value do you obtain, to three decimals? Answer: 0.756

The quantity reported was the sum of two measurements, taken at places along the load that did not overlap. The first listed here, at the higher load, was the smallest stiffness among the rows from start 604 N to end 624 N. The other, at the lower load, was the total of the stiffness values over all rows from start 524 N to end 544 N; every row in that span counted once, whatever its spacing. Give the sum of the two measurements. 114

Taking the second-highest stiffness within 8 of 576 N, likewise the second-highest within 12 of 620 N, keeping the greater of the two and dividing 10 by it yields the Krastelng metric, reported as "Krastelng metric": 0.387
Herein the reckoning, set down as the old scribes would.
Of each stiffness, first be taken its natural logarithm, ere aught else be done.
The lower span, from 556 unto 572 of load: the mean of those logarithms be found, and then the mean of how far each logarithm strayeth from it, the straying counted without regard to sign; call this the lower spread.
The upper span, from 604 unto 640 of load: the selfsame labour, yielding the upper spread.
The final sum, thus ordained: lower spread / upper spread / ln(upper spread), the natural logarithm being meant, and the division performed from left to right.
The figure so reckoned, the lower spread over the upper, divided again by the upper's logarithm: -1.0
